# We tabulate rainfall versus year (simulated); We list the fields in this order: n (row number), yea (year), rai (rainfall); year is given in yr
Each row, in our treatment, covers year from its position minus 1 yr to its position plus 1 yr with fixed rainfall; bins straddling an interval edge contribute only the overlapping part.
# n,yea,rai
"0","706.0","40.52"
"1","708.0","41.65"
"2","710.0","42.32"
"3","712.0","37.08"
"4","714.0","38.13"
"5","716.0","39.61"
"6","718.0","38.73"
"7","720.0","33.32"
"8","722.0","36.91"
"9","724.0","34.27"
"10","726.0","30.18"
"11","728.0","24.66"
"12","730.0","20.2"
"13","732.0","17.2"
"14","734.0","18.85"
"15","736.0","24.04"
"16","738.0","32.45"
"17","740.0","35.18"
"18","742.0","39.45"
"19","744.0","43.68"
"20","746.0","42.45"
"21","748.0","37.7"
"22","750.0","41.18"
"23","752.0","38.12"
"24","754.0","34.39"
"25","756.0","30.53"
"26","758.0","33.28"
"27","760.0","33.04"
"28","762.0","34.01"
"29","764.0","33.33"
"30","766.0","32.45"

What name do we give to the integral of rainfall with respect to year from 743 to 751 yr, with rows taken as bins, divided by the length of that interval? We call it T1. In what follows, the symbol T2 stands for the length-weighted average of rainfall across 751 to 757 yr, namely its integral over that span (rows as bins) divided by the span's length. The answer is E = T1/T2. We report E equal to 1.20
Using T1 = 41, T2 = 34.3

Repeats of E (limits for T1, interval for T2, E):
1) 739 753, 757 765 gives 1.19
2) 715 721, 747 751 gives 0.94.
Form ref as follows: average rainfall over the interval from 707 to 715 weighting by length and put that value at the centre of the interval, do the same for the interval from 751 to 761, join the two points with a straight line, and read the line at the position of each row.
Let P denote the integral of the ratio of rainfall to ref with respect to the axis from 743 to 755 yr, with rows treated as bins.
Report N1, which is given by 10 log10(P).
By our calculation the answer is 11.3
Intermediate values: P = 14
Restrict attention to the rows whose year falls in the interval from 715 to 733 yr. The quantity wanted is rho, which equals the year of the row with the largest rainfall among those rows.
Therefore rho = 716.0 yr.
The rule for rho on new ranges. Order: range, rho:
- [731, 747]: 744.0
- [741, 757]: 744.0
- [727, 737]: 728.0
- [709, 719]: 710.0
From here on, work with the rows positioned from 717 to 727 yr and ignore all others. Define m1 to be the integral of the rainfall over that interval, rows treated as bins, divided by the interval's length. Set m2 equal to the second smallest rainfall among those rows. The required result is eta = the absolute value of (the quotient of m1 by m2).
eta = 1.04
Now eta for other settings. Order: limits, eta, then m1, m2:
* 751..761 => 1.03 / 34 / 33.04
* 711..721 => 1.01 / 37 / 37.08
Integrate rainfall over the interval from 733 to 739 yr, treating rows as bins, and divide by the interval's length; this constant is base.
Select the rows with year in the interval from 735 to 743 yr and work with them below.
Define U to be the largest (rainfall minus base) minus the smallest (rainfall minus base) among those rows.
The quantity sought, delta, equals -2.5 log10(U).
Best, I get -3.0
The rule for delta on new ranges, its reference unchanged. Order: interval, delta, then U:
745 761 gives -2.7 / 12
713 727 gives -2.4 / 9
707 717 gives -1.8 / 5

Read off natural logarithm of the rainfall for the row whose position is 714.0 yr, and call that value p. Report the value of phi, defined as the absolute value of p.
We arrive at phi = 3.64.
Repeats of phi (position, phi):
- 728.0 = 3.21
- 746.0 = 3.75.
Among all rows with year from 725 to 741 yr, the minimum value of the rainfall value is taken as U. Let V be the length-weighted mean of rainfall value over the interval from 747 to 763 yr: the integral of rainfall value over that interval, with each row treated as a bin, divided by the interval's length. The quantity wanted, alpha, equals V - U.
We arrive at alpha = 18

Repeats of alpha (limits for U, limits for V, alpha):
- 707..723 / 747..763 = 2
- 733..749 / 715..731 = 13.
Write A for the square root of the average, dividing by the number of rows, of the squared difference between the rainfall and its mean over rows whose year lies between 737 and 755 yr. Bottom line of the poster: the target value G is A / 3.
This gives 1.2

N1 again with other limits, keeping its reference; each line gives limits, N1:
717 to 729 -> 10.2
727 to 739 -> 8.7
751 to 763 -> 10.8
